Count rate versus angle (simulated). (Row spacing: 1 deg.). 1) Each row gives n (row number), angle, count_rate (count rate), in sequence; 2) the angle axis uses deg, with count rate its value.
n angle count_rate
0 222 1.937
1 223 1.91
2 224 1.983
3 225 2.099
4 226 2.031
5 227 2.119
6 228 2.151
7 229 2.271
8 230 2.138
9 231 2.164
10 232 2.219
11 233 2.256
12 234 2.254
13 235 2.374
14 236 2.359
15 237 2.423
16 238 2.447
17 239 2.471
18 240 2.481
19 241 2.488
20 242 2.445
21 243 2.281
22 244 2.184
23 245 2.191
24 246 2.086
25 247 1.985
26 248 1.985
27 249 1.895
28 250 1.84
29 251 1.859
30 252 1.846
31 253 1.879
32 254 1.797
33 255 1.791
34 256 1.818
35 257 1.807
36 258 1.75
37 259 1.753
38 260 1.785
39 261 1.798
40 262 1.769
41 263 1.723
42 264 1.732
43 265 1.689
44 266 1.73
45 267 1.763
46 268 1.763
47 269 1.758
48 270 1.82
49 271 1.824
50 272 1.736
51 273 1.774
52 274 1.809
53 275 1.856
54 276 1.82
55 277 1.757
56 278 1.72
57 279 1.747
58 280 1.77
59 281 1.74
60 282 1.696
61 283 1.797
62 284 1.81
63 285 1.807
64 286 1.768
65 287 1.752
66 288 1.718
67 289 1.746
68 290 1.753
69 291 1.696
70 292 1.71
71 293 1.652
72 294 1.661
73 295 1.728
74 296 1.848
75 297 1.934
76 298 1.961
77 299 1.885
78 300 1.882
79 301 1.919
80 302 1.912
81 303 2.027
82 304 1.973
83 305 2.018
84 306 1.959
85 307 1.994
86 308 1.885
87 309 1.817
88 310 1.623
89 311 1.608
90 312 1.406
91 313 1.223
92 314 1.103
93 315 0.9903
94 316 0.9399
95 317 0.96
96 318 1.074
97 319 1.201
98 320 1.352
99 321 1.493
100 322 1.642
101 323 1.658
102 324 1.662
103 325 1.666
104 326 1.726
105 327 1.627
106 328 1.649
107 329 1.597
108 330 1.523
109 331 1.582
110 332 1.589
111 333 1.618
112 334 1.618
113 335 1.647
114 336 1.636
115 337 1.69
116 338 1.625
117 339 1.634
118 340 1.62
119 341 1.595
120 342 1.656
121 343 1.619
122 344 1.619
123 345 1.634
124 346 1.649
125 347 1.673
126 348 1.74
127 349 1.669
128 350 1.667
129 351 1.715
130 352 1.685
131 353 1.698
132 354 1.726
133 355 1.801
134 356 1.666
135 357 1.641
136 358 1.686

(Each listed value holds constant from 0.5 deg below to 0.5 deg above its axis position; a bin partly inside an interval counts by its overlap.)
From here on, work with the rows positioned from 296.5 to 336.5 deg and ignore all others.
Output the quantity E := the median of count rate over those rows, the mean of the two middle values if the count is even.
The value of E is 1.64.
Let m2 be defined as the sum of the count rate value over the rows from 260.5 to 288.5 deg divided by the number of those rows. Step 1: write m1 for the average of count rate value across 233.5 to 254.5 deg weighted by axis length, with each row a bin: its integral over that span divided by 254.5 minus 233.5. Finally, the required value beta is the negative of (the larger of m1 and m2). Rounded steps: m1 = 2.17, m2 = 1.77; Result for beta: -2.17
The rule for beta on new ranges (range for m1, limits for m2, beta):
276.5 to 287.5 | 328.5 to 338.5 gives -1.76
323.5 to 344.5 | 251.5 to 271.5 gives -1.78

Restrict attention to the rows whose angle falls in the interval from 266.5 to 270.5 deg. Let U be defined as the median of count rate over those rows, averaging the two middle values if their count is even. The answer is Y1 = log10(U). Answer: 0.25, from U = 1.76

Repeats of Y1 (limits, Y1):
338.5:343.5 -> 0.21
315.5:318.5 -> -0.02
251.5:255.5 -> 0.26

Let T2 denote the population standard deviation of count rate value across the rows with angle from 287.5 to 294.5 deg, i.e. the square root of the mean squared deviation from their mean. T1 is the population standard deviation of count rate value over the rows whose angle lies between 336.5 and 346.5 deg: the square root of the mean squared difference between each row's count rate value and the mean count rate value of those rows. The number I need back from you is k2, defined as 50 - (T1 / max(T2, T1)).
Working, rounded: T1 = 0.025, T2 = 0.04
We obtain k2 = 49.3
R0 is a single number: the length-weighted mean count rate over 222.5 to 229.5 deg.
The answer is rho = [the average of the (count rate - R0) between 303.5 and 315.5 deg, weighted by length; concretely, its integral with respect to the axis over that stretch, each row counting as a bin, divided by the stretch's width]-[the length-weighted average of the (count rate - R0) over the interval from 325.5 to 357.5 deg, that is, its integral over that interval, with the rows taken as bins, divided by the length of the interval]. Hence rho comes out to -0.02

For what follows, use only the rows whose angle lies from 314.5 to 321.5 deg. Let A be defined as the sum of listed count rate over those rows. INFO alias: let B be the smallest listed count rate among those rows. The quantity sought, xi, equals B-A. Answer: -7.1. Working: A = 8.0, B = 0.9399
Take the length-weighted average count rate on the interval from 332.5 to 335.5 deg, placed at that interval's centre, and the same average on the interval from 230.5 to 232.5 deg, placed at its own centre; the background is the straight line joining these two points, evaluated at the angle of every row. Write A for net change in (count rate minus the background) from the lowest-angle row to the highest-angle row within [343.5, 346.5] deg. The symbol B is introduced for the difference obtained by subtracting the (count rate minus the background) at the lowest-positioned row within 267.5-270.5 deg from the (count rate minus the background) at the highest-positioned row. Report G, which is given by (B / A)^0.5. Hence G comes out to 1.3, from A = 0.04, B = 0.07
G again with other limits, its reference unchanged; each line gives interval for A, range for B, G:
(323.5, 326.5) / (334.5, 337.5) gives 0.8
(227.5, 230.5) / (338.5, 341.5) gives 3.7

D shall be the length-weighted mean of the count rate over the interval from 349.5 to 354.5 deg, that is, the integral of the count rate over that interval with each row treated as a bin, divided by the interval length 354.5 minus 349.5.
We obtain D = 1.70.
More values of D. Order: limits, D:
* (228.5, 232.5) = 2.20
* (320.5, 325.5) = 1.62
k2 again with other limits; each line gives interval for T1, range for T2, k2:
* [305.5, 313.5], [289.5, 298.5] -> 49.0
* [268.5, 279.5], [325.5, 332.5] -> 49.3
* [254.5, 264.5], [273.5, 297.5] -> 49.5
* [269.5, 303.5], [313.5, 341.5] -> 49.6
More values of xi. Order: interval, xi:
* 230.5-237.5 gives -13.9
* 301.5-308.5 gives -11.9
